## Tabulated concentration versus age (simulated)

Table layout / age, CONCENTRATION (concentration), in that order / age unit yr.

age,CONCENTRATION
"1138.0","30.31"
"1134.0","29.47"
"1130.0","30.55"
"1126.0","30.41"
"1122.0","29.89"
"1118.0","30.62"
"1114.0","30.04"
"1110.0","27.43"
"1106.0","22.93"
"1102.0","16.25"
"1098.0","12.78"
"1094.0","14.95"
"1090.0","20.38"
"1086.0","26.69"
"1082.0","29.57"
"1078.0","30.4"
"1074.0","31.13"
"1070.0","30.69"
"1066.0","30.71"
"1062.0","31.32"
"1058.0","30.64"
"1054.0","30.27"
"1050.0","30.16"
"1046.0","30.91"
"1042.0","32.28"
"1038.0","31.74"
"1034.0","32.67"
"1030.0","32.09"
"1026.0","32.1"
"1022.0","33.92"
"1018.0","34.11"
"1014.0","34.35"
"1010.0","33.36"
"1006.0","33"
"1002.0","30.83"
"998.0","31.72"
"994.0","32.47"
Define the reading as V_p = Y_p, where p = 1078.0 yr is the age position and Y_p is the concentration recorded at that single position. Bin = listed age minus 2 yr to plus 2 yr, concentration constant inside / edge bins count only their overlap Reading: 30.4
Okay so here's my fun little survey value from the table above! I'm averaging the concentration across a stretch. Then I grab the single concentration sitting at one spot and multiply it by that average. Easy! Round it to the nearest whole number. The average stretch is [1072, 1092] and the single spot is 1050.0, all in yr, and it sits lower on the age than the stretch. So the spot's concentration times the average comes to 833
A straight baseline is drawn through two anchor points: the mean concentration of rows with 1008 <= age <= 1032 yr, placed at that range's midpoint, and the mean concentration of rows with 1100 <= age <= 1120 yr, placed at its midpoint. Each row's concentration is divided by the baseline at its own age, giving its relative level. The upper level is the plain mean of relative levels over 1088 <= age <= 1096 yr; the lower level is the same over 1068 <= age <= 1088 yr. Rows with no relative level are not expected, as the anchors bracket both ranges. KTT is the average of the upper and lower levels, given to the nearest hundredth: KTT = 0.85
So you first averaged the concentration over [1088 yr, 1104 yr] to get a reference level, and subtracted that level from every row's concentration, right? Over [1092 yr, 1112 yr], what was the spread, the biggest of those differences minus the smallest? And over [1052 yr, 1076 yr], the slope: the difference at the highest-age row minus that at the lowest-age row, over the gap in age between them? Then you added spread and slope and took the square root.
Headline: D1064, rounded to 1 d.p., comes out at 3.8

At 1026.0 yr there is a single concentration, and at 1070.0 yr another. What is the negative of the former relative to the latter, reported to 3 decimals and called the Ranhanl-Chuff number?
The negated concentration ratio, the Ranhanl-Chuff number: -1.046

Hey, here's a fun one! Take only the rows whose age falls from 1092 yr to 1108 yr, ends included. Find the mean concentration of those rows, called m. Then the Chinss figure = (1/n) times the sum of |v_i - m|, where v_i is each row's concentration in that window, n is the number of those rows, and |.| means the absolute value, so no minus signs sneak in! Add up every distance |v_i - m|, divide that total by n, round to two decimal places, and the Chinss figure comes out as 3.10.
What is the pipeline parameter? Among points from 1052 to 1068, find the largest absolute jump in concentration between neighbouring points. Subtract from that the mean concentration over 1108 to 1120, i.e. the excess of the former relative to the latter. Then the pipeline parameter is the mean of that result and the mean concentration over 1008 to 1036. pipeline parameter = 2.27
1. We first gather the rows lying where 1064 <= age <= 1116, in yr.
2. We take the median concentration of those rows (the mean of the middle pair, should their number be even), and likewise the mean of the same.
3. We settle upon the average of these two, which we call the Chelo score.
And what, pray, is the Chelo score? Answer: 26.2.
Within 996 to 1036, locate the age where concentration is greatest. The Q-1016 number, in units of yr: 1014.0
